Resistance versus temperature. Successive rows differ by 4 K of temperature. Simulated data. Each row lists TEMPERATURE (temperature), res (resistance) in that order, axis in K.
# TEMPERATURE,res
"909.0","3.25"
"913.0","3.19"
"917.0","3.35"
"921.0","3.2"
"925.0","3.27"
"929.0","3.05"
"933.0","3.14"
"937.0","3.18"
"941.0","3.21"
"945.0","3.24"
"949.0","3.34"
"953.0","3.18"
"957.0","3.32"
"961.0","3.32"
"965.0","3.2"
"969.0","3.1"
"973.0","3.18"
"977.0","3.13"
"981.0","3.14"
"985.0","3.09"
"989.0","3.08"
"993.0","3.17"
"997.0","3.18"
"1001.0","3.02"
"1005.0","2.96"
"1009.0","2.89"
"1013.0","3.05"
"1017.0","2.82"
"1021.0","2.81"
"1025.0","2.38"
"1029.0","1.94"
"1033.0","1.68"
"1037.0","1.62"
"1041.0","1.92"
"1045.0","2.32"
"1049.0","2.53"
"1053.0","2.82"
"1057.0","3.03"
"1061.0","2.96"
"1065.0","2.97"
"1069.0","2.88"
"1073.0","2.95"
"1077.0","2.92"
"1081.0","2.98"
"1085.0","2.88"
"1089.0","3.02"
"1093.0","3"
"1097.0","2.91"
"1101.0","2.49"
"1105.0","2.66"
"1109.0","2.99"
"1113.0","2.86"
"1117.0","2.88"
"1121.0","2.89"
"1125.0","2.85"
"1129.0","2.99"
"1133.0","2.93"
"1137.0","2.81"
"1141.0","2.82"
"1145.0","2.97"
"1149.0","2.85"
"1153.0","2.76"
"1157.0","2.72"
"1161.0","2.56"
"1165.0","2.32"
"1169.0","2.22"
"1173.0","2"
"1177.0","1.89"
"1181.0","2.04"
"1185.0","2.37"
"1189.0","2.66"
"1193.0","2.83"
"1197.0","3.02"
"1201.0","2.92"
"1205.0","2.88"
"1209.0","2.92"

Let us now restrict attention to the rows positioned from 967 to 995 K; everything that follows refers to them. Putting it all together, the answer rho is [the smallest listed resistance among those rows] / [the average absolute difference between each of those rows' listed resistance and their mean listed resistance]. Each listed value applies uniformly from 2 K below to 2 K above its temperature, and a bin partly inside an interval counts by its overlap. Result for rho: 97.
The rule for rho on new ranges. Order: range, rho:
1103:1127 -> 40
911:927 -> 55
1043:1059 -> 9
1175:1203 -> 5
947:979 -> 39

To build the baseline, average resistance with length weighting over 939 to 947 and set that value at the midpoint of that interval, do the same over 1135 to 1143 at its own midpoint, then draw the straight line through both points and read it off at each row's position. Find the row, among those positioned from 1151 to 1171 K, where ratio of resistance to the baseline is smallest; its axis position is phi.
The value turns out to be 1169.0 K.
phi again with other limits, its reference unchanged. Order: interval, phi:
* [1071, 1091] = 1085.0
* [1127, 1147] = 1137.0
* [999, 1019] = 1017.0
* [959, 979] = 969.0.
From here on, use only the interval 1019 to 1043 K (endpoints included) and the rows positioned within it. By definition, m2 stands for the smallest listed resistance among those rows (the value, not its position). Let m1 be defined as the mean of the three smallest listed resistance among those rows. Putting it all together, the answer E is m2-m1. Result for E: -0.12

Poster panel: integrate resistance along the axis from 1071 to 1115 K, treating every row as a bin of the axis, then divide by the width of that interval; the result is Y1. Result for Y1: 2.9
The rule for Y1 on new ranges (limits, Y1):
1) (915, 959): 3.2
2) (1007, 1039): 2.4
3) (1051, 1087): 2.9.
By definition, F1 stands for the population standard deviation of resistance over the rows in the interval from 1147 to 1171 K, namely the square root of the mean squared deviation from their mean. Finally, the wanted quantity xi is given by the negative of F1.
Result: -0.232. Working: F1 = 0.23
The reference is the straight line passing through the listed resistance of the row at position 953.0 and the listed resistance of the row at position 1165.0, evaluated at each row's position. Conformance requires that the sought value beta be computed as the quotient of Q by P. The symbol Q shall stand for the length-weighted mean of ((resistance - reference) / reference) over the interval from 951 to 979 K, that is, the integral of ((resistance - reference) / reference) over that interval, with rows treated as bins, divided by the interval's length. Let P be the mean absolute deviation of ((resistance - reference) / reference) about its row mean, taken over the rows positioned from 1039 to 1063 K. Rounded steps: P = 0.13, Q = 0.02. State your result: 0.2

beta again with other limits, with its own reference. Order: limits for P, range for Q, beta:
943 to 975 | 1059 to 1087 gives 4.8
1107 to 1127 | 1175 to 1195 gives 4.7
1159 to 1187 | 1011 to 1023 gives -0.1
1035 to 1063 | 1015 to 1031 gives -0.9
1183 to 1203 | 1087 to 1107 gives 0.8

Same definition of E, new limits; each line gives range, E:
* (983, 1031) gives -0.44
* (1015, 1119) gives -0.12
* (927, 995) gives -0.02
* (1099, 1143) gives -0.16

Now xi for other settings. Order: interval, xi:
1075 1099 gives -0.051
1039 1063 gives -0.389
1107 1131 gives -0.058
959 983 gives -0.071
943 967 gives -0.063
